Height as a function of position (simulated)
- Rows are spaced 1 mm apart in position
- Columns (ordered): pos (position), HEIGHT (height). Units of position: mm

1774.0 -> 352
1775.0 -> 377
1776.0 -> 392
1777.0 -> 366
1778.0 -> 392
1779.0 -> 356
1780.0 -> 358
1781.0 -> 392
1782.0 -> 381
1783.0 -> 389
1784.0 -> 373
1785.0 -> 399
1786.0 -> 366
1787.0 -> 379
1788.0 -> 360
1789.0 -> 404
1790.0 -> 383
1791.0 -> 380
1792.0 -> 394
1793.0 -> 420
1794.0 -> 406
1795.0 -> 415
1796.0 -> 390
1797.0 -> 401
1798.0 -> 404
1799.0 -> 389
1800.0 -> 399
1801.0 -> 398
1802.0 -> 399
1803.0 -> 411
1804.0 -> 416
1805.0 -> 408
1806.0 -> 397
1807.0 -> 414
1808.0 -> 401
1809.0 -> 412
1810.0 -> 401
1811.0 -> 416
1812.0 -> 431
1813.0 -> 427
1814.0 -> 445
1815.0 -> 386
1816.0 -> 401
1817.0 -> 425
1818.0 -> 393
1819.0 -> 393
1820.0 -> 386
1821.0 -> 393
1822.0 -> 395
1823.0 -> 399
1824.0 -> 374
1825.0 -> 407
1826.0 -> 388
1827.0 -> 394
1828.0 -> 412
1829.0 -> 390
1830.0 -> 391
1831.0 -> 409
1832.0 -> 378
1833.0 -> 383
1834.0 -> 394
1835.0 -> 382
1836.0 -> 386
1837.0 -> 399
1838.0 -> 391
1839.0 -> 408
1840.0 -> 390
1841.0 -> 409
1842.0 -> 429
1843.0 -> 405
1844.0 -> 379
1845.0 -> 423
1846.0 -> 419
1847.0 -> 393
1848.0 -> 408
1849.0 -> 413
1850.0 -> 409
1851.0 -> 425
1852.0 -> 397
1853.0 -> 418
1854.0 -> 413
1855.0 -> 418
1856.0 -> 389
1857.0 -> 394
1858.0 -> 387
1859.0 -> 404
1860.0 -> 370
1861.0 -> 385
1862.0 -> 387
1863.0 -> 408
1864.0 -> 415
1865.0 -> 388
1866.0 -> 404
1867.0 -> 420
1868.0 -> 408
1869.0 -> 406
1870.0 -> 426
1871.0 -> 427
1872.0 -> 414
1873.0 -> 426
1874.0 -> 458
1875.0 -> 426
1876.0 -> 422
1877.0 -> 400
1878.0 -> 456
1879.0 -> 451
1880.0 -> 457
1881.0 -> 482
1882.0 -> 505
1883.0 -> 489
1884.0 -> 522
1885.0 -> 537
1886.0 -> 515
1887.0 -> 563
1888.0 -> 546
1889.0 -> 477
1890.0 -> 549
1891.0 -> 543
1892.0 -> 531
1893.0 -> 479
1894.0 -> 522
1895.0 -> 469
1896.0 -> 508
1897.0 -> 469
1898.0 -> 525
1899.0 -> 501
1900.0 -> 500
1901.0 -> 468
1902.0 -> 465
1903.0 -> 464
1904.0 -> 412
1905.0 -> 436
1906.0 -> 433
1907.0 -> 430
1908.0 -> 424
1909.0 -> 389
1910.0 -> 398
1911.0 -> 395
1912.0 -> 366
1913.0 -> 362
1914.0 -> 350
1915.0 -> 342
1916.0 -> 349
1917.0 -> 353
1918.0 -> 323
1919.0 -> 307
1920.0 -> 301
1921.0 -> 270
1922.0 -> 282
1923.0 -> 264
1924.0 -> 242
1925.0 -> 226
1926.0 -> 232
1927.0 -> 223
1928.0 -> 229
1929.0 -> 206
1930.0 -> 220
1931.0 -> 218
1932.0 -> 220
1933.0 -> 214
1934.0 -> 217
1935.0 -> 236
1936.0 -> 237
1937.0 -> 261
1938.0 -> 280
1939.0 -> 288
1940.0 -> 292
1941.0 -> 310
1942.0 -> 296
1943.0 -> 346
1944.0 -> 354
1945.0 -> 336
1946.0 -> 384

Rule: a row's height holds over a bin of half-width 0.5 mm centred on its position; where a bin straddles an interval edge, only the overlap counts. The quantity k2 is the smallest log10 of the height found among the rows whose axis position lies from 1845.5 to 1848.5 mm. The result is 2.594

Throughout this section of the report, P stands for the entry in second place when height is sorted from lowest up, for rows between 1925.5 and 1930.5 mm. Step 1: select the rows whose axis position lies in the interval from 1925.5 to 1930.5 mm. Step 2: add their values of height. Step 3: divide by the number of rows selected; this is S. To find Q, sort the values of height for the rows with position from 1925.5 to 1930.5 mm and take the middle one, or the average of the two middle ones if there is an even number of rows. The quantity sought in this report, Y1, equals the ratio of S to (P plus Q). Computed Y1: 0.501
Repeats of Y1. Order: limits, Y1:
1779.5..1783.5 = 0.496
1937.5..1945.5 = 0.529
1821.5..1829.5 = 0.505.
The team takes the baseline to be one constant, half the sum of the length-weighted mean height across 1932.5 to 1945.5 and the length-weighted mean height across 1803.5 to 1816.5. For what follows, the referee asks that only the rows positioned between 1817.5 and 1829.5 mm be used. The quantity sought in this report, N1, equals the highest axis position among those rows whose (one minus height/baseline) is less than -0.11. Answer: 1829.0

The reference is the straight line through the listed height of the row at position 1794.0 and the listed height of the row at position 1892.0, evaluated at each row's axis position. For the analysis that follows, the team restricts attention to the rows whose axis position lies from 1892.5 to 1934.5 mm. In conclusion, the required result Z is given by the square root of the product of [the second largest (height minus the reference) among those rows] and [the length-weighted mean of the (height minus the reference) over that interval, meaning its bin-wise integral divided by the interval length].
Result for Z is 52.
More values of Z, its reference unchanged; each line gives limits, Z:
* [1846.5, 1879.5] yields 67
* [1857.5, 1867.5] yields 88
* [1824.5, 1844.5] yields 48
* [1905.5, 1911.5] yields 130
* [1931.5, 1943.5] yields 302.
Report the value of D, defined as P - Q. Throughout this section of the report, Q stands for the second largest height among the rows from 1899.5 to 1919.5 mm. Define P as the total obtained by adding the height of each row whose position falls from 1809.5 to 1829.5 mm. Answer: 7588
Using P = 8056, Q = 468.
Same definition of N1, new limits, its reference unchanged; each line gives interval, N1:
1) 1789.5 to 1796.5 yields 1796.0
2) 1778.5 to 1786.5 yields 1785.0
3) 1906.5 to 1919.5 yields 1911.0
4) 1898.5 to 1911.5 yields 1911.0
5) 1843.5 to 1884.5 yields 1884.0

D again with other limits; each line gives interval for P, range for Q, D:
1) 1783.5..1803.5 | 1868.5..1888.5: 7324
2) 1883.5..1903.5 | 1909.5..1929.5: 9758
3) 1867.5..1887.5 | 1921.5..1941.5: 8898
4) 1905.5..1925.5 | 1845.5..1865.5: 6387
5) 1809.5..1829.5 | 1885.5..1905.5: 7507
